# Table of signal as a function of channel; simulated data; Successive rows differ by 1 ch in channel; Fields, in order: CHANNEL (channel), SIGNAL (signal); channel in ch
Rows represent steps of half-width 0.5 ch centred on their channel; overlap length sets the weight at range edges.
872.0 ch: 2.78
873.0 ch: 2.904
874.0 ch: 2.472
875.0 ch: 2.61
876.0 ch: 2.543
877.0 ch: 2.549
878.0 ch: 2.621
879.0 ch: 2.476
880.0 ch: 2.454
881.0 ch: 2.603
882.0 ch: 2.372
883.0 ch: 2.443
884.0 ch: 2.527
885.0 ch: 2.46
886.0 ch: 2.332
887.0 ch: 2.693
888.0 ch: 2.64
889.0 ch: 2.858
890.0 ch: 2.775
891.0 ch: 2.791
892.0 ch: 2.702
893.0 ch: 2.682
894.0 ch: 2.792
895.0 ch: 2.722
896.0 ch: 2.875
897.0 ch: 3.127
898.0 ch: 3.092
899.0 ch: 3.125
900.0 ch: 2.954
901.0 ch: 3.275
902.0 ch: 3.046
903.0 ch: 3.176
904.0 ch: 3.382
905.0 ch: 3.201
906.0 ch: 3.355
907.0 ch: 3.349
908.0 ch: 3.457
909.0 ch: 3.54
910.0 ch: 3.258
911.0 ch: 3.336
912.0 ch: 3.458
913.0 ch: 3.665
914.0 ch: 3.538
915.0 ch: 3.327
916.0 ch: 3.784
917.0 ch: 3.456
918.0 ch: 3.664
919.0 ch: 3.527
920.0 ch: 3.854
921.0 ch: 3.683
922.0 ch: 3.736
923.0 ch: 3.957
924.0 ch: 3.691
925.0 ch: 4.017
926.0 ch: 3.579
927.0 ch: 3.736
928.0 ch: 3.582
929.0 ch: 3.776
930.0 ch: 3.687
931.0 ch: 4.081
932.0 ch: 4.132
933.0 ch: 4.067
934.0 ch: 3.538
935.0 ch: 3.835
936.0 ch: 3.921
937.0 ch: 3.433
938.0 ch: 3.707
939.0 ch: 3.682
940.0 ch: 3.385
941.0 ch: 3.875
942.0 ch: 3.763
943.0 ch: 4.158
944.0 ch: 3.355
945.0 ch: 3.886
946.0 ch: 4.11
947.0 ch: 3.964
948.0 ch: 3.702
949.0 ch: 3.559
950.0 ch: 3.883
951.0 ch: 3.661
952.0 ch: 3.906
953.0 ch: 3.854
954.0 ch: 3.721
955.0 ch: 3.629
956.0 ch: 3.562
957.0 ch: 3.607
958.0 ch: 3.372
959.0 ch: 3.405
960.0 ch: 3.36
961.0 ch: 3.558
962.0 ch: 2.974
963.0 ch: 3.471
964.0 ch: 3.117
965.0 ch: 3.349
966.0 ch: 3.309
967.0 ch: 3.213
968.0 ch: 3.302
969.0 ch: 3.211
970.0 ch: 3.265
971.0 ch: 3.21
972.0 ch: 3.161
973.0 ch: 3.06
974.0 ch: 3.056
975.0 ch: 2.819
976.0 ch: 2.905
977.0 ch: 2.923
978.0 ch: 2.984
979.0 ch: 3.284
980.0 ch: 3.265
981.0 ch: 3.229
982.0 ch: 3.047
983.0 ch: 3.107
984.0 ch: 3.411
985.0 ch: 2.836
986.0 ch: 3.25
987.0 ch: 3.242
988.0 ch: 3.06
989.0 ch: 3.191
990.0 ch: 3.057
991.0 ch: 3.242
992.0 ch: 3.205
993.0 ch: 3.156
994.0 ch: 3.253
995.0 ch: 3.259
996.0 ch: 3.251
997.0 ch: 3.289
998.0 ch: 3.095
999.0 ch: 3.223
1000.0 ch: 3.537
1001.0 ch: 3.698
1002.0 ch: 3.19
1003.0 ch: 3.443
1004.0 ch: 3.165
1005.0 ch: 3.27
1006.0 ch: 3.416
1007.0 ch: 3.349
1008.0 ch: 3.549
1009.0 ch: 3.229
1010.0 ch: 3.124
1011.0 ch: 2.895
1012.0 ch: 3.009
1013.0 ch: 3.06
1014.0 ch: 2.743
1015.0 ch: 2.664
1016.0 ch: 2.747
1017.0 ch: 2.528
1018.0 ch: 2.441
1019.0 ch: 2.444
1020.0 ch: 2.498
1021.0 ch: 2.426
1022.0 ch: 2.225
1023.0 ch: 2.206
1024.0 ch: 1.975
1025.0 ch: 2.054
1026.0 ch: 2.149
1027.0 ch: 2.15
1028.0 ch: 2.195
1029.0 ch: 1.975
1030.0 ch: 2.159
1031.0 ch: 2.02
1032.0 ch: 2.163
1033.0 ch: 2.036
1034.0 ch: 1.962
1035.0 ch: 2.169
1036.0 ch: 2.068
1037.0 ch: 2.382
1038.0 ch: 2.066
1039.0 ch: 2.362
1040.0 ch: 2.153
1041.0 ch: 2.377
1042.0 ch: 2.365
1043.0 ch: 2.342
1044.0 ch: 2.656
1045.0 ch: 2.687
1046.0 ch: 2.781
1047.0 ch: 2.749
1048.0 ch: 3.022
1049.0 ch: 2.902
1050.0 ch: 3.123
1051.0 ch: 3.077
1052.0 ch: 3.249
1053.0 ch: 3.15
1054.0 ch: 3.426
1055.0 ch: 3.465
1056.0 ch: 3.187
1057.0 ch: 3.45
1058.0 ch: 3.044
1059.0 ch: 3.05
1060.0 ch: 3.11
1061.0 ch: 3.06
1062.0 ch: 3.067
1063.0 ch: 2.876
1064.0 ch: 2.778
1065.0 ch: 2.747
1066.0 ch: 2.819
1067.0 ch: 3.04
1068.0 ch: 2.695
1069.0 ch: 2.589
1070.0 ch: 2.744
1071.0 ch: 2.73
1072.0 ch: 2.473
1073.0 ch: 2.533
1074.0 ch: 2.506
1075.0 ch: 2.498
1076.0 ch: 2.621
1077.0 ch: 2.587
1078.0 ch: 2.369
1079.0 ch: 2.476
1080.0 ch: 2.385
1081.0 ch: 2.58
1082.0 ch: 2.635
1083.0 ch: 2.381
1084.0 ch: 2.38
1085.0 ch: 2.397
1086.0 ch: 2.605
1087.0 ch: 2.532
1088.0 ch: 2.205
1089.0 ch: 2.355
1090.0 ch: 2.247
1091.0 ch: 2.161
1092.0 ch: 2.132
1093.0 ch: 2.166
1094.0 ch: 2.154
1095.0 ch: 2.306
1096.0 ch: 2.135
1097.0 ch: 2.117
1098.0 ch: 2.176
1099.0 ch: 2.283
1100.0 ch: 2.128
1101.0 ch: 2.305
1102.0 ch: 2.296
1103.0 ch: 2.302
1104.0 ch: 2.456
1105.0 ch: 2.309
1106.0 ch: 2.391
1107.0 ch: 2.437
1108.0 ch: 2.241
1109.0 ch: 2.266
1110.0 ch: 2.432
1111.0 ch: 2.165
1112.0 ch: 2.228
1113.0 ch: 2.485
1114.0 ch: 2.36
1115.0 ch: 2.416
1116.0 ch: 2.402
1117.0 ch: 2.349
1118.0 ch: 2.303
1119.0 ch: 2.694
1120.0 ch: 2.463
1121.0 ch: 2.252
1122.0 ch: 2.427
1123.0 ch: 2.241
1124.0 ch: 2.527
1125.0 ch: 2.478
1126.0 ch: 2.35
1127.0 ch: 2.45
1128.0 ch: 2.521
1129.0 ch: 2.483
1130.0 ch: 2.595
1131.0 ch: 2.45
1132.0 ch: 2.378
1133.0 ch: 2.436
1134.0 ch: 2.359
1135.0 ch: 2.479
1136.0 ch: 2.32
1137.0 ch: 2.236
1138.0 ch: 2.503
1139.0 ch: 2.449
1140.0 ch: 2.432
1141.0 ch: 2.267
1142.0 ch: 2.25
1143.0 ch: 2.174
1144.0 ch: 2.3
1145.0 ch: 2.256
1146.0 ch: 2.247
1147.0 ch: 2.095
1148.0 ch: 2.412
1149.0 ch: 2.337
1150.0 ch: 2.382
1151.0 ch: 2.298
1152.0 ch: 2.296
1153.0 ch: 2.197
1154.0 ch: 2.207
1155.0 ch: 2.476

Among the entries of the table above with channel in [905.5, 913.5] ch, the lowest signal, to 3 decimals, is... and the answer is 3.258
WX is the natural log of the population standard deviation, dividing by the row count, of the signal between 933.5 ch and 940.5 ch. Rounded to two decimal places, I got -1.68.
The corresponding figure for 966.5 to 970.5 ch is -3.27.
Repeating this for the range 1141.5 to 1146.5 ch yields -3.21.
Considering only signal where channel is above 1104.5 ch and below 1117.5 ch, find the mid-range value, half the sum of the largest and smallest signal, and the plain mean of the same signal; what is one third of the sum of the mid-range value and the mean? 1.6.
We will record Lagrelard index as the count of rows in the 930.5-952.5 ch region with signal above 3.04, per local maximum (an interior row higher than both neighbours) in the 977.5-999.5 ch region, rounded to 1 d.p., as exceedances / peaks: 3.1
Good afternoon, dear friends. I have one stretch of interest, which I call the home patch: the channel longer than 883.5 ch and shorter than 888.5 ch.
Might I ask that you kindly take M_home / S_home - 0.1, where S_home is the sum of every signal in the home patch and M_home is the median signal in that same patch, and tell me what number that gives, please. 0.0997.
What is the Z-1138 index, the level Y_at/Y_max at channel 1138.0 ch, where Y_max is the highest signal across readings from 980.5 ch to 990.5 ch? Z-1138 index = 0.73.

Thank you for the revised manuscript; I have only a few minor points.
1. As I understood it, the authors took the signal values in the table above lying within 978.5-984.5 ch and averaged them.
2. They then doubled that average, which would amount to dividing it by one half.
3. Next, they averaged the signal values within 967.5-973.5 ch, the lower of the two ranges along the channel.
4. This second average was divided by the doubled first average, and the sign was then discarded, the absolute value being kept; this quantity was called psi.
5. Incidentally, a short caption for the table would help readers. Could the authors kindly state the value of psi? 0.50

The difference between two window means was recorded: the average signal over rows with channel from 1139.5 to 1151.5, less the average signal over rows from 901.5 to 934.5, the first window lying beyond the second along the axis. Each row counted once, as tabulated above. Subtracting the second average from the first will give -1.3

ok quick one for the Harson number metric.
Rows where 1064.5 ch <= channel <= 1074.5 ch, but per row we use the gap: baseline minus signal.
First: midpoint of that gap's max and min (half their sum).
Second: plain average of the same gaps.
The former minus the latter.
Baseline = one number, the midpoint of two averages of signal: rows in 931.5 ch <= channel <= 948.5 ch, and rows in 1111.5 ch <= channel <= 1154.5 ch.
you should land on -0.07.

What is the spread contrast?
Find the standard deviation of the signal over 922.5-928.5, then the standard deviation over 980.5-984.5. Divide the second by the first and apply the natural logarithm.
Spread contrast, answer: -0.2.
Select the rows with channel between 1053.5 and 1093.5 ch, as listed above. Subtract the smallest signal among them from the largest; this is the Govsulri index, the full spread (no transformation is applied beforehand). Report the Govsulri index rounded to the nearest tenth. 1.3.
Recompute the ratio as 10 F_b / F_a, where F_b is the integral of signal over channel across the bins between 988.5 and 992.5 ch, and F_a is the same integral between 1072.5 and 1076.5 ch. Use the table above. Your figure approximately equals 12.5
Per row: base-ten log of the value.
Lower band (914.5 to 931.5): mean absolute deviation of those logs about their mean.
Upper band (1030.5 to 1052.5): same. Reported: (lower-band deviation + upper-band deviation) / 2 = 0.039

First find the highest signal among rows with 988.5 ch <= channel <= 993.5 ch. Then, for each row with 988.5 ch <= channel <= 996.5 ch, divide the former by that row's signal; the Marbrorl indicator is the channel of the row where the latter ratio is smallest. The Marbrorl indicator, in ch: 995.0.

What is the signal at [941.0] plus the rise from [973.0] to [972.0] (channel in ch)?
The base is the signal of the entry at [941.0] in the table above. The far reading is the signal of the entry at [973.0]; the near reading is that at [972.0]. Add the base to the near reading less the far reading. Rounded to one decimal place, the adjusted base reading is 4.0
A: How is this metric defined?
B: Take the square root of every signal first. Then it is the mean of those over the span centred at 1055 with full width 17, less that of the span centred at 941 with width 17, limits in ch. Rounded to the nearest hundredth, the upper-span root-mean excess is -0.17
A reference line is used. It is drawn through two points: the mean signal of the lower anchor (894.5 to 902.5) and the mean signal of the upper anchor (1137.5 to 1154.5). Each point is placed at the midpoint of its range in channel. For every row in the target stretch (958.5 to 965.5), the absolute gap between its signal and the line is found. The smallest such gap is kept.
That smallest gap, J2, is 0.13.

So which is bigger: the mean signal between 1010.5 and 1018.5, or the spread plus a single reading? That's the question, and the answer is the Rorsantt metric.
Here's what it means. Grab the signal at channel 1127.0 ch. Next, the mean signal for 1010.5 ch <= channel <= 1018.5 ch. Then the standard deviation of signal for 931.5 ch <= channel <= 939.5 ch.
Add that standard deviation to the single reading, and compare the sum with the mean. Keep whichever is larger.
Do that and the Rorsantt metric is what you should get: 2.8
